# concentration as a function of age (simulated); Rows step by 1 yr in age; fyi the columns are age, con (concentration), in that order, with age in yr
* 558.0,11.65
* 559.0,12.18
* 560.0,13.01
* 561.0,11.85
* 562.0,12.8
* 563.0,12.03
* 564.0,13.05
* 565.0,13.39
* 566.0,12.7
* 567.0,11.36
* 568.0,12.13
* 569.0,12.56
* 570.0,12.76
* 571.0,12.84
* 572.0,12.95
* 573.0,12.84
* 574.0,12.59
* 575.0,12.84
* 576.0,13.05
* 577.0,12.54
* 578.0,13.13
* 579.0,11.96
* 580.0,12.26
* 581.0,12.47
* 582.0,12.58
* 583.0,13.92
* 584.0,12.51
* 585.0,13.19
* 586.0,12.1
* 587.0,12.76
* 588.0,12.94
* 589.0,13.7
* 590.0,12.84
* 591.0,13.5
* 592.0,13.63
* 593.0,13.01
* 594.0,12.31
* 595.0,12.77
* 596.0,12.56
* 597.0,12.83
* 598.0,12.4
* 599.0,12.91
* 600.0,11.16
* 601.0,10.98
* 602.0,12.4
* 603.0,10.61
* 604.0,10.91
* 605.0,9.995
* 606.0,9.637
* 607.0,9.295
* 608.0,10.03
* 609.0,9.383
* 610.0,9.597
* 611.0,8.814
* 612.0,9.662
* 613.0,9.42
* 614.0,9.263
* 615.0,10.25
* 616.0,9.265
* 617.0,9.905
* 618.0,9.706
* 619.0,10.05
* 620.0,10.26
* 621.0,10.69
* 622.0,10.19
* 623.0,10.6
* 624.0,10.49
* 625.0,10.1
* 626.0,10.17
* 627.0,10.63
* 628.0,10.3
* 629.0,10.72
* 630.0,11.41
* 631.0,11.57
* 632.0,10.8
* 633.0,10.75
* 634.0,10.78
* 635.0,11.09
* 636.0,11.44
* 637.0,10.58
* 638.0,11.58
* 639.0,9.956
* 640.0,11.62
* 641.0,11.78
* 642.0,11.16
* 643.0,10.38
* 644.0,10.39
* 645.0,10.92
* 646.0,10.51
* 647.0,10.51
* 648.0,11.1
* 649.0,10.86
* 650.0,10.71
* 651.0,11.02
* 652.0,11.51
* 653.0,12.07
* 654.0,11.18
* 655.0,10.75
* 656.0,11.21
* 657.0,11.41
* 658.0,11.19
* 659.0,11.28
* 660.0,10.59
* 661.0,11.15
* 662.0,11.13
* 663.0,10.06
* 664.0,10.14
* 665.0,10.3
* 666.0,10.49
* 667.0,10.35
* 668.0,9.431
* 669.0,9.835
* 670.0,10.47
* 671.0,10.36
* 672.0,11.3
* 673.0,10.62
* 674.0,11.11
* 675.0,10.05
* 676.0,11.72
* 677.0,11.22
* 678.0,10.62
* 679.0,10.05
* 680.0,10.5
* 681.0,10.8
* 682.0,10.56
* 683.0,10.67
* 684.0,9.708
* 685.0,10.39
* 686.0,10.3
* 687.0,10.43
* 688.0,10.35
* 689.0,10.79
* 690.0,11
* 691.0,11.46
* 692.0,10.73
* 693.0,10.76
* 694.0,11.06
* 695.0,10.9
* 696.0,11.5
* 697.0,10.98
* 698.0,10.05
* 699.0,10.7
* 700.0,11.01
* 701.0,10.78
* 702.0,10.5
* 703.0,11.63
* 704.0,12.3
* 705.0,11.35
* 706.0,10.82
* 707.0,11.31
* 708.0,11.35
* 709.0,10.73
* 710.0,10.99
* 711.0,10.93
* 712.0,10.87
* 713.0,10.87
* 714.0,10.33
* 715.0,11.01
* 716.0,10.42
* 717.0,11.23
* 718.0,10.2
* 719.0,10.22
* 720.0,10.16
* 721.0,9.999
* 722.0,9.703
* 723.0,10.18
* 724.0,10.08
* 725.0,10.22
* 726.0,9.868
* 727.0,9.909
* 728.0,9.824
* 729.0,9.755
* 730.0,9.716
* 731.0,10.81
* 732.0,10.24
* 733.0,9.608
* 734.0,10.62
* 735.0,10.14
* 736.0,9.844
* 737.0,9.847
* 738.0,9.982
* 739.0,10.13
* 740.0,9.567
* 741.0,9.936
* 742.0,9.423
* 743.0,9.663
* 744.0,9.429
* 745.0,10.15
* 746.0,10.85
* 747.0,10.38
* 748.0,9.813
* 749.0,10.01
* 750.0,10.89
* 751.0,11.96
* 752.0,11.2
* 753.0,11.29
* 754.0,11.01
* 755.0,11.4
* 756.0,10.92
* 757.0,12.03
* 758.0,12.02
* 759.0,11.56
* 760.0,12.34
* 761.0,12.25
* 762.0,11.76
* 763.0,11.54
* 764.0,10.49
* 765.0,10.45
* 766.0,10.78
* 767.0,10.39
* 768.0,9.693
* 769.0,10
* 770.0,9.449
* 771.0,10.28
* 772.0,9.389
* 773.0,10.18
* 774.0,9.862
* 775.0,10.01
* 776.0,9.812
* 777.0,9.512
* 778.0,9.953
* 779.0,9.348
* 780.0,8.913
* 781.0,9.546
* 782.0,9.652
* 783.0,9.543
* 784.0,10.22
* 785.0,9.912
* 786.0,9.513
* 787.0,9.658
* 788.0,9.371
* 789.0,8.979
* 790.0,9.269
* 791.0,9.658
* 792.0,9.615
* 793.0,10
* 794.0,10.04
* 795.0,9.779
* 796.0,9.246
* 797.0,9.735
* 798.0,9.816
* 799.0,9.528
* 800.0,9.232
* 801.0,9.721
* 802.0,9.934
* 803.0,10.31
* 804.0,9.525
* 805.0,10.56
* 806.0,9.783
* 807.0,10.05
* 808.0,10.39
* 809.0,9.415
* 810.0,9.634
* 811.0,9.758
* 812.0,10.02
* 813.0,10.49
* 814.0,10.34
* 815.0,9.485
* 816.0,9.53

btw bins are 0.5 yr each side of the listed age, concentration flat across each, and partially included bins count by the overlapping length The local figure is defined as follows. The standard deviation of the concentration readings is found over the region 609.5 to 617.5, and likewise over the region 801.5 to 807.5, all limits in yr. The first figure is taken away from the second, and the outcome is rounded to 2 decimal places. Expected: -0.07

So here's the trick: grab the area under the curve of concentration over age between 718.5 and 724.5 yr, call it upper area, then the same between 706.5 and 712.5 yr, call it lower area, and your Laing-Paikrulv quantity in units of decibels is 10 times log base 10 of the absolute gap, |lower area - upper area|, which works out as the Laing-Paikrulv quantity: 7.7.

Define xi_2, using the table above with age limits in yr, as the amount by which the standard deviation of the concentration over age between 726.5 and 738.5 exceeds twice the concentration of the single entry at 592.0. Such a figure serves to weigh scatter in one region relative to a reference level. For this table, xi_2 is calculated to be -27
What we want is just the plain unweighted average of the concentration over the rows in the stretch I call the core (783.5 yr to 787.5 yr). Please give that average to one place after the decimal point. 9.8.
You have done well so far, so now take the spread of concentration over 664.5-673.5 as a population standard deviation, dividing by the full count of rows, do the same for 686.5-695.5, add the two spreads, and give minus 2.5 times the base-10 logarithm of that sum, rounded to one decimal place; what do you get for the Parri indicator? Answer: 0.2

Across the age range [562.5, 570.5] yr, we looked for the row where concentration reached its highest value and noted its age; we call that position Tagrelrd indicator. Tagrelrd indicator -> 565.0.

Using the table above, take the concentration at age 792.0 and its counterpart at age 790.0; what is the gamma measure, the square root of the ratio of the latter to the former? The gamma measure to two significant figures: 0.98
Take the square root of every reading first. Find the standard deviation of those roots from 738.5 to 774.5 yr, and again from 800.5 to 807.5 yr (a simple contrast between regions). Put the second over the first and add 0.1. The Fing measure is 0.5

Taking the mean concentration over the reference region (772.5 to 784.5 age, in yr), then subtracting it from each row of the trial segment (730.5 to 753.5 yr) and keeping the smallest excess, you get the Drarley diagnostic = -0.29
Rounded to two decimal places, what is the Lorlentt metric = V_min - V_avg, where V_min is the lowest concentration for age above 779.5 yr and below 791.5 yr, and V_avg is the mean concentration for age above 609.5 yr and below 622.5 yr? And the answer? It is -0.86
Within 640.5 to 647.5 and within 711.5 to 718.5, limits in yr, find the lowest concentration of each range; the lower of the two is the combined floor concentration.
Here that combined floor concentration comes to 10.20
